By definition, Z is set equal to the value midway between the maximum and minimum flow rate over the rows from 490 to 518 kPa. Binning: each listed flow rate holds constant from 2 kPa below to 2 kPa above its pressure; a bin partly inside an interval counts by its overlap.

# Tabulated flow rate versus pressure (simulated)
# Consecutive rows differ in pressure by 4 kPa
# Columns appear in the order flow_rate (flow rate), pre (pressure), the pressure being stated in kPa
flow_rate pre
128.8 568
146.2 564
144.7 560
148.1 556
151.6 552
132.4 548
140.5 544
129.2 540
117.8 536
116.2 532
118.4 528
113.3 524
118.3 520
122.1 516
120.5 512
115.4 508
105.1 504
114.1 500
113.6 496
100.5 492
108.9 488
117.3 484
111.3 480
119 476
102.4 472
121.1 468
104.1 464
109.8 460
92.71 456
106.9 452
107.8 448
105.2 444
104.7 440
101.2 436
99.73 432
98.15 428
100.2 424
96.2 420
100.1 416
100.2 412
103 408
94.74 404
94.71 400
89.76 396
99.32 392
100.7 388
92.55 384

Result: 111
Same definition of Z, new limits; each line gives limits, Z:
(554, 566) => 146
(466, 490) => 112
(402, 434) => 99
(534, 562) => 135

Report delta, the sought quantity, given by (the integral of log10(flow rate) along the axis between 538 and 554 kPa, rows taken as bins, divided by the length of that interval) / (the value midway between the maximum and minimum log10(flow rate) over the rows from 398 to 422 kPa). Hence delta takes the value 1.07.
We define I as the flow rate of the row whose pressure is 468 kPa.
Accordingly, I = 121.1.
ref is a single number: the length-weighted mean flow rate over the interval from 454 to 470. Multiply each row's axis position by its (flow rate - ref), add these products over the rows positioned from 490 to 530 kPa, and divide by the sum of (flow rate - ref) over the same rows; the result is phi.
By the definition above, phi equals 516.6 kPa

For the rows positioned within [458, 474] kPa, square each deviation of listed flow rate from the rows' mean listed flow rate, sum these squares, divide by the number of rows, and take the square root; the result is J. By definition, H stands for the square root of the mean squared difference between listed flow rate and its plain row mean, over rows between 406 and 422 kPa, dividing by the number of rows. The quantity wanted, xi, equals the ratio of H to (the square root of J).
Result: 0.9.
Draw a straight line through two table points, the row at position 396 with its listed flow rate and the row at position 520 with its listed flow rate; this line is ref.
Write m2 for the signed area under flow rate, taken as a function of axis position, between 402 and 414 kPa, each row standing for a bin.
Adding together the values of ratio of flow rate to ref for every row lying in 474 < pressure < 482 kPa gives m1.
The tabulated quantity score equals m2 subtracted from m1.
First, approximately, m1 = 2.1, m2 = 1192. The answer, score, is -1190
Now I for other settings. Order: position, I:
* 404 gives 94.74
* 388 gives 100.7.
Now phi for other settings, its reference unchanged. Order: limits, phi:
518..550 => 538.1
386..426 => 404.9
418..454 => 428.0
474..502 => 485.0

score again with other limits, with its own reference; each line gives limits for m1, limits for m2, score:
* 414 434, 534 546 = -1545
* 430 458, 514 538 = -2817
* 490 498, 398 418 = -1969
